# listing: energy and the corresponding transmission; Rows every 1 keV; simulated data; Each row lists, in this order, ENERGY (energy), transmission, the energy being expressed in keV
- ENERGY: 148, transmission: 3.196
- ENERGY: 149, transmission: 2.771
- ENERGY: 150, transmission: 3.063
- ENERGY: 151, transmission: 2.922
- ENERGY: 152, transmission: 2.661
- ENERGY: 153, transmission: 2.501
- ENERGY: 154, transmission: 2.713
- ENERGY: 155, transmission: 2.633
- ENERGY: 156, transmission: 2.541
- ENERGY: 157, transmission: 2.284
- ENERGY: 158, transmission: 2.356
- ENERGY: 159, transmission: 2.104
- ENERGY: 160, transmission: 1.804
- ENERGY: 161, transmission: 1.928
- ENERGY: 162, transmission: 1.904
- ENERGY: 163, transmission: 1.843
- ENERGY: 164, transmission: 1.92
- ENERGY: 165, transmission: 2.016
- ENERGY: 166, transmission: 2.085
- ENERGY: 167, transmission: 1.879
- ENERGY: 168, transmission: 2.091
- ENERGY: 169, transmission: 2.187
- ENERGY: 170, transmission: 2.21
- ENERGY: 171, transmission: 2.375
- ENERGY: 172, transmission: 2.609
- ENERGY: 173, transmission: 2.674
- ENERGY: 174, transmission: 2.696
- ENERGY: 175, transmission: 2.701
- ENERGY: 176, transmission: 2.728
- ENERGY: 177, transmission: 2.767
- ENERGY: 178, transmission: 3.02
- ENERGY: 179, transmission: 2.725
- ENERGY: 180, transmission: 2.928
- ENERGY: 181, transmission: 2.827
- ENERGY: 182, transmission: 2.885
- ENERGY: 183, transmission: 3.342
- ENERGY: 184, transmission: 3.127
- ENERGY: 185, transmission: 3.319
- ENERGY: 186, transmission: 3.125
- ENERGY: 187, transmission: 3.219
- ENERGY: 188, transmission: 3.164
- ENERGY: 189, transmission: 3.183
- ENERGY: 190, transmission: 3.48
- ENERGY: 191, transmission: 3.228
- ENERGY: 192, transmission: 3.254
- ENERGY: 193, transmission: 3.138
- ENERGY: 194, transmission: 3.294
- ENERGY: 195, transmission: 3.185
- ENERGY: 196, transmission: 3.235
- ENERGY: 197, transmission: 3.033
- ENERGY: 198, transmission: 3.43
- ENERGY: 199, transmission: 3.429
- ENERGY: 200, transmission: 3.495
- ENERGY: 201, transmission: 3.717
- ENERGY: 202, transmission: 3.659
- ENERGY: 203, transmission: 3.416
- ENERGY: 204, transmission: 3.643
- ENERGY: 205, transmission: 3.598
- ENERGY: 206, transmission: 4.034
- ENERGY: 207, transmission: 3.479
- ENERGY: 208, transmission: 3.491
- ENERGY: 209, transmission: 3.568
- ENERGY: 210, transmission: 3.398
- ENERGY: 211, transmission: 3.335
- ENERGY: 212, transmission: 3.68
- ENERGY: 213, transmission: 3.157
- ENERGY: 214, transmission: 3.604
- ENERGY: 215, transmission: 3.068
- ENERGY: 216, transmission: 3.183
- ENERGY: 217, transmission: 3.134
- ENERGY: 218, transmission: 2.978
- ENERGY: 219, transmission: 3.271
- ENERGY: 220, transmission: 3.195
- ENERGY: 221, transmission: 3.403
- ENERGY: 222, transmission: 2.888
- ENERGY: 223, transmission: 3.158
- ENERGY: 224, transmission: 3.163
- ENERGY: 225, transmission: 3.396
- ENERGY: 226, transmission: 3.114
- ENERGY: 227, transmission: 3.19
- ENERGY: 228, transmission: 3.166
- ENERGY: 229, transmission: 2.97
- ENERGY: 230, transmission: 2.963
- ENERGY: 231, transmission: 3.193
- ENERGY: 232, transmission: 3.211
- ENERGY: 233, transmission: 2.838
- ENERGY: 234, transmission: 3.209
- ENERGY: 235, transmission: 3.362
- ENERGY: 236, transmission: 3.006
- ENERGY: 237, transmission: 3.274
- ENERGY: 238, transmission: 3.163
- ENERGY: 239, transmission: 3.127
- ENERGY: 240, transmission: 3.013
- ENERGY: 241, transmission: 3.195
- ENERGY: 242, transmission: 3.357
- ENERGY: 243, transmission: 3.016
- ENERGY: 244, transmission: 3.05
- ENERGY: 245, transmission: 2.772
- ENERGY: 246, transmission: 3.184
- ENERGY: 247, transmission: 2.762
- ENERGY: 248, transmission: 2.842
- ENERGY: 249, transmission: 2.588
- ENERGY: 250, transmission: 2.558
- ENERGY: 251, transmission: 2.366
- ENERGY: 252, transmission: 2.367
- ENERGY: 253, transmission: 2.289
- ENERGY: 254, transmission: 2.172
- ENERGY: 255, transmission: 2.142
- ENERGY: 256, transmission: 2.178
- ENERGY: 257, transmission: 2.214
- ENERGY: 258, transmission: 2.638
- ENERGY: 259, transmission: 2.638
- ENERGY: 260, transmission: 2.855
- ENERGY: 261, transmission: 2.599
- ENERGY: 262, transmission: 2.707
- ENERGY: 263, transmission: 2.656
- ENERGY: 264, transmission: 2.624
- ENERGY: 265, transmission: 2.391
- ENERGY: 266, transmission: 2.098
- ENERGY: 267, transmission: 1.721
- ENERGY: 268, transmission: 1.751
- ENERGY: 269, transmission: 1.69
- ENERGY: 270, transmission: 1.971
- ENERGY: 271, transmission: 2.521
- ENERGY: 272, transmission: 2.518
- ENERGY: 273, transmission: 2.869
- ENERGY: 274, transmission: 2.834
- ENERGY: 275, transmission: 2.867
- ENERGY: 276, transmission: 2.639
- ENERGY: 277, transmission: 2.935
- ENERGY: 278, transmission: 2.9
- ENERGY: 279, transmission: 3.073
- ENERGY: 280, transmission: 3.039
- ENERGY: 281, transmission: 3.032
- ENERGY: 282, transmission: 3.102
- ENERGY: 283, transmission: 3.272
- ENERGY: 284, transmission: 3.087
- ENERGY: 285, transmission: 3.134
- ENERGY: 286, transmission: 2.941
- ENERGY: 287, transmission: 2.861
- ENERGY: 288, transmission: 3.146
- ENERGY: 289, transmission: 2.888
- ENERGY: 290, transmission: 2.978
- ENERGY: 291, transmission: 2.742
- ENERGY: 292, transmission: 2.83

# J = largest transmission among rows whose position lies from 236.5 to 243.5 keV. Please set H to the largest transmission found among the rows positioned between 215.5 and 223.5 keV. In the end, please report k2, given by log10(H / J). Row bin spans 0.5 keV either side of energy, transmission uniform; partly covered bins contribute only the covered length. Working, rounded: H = 3.403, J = 3.357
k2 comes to 0.01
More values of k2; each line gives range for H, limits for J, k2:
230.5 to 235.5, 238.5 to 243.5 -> 0.00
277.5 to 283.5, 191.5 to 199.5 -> -0.02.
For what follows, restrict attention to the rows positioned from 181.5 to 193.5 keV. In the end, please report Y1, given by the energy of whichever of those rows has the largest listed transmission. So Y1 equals 190 keV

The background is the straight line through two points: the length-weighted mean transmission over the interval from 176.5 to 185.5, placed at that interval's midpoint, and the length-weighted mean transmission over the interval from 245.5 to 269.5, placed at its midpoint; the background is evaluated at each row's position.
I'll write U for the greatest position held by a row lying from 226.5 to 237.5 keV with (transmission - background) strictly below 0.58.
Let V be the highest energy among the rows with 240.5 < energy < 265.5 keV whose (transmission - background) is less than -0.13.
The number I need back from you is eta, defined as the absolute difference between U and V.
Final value 21 keV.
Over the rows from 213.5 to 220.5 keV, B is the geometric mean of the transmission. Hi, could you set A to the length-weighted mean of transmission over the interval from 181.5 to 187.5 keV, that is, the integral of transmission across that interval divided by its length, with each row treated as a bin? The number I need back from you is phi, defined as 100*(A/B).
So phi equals 99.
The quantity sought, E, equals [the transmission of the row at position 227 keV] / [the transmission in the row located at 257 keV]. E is 1.4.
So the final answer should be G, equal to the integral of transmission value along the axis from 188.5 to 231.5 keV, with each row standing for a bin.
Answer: 143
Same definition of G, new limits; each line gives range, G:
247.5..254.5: 17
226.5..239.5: 41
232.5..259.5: 75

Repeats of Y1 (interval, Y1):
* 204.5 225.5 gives 206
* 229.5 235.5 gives 235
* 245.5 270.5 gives 246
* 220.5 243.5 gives 221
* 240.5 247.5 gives 242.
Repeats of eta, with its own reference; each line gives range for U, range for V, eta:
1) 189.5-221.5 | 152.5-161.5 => 59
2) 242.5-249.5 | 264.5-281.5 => 21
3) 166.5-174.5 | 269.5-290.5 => 96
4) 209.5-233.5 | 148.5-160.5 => 73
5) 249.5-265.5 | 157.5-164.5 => 101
